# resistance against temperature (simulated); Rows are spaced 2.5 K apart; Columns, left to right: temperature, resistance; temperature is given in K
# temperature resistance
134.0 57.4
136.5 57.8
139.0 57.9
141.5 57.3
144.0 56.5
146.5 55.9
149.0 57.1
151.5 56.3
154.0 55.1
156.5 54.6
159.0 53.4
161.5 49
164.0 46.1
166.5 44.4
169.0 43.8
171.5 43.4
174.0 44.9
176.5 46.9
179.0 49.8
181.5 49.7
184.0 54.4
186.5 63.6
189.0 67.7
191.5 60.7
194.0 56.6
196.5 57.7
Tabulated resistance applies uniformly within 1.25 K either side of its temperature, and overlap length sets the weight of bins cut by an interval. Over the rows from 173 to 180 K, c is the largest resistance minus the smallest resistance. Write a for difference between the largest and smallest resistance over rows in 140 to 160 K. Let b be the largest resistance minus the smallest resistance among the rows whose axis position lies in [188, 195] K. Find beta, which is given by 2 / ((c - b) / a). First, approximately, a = 4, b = 11.1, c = 5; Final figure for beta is -1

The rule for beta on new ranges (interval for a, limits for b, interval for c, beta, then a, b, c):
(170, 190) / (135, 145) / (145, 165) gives 5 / 24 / 1.4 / 11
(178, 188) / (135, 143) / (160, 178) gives 6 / 14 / 0.6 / 6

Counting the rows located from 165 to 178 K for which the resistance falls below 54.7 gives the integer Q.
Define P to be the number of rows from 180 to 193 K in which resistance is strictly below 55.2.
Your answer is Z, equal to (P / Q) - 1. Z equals -0.6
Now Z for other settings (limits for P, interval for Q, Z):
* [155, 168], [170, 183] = 0.0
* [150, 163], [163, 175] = -0.2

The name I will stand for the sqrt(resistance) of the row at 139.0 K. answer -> 7.61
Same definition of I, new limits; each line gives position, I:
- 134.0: 7.58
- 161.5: 7.00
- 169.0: 6.62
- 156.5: 7.39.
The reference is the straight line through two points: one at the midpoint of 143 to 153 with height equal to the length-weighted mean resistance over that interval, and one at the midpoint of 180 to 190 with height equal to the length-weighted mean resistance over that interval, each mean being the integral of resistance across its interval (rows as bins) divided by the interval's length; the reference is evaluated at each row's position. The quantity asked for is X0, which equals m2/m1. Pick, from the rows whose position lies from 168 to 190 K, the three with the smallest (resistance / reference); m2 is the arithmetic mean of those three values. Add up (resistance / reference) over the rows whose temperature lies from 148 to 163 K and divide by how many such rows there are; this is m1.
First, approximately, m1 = 0.96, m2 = 0.76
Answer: 0.80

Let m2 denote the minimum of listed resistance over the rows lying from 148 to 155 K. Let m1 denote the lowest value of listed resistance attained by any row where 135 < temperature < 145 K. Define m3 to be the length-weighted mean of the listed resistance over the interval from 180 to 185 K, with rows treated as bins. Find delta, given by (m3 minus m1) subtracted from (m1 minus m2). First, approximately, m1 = 56.5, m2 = 55.1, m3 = 52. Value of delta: 6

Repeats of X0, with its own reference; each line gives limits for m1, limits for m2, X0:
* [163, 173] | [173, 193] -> 1.05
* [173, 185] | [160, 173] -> 0.90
